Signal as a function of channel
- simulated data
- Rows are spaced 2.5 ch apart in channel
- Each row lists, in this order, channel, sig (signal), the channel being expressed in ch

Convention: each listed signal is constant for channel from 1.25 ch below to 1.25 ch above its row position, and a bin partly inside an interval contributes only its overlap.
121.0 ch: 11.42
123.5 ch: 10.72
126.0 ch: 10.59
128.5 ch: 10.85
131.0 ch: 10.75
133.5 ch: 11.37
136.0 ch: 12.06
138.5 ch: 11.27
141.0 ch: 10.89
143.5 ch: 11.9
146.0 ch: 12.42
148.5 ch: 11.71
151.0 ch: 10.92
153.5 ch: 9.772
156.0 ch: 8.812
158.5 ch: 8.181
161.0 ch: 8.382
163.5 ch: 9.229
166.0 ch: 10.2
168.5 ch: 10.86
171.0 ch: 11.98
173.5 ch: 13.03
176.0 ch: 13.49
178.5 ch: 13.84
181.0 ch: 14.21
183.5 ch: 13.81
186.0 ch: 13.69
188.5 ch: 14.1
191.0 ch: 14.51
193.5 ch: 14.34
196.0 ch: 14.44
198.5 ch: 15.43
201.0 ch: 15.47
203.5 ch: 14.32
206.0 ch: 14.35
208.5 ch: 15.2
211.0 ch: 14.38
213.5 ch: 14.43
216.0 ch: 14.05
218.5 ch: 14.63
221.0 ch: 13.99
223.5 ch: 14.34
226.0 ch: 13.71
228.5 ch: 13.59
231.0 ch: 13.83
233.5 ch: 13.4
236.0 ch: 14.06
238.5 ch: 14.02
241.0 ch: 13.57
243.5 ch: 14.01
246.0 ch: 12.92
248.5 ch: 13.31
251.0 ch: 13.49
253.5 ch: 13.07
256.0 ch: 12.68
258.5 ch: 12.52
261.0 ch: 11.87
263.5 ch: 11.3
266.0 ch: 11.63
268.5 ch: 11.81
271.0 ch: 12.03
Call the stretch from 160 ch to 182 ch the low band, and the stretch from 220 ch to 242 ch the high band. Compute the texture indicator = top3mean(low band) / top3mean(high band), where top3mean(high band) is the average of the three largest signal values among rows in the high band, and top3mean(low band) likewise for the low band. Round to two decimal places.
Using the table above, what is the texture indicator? 0.98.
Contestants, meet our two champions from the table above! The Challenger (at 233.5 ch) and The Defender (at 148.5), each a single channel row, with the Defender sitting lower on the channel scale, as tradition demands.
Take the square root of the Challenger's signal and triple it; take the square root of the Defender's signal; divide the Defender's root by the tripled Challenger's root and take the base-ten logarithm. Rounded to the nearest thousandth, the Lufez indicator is -0.506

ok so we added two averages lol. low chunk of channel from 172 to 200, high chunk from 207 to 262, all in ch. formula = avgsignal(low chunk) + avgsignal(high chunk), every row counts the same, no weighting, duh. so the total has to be 27.8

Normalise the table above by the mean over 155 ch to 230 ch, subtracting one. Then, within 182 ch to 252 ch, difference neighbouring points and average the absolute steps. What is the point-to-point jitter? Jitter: 0.033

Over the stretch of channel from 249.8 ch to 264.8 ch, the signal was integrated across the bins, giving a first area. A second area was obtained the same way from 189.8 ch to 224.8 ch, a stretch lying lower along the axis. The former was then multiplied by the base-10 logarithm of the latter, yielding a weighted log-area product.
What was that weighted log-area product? 507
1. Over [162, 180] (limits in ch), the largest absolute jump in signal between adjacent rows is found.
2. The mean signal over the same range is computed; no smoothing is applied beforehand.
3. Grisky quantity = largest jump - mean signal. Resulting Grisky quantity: -10.7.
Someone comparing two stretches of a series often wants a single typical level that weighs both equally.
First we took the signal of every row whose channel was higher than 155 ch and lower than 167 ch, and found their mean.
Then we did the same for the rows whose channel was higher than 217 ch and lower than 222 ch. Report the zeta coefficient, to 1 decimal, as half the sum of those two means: 11.6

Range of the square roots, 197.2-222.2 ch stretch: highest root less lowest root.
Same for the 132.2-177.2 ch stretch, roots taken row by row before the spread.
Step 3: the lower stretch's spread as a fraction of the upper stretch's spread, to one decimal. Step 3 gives 4.2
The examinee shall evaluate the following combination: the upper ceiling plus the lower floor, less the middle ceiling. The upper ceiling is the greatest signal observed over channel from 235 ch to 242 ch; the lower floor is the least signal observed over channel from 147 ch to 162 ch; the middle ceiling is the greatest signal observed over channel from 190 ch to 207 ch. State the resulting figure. 6.8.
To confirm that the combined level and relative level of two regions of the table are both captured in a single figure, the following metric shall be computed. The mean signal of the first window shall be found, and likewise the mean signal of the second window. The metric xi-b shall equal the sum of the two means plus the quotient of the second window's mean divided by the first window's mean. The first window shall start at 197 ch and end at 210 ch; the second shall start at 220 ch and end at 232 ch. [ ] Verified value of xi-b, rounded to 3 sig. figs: 29.8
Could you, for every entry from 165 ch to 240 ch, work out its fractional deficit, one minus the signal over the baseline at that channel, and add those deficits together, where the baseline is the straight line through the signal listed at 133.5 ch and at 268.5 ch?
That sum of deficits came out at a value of -5.8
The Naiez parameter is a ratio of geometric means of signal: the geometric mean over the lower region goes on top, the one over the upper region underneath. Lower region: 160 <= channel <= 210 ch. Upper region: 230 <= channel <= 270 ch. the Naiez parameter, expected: 1.01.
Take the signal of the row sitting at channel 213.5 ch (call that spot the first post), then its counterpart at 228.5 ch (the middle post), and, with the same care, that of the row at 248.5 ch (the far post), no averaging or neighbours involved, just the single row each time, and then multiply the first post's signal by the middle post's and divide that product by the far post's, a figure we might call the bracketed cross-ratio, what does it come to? 14.7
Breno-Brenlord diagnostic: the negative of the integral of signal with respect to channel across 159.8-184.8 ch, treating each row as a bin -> -298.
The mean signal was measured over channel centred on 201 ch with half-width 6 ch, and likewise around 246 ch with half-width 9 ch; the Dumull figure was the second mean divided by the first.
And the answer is 0.91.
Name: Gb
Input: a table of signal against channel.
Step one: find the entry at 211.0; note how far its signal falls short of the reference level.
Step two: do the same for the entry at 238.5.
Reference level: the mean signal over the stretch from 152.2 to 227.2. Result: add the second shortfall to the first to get -2.3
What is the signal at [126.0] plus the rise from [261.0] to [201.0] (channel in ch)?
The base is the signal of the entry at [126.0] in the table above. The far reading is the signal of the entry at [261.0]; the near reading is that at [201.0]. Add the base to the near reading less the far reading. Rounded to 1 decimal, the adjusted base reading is 14.2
